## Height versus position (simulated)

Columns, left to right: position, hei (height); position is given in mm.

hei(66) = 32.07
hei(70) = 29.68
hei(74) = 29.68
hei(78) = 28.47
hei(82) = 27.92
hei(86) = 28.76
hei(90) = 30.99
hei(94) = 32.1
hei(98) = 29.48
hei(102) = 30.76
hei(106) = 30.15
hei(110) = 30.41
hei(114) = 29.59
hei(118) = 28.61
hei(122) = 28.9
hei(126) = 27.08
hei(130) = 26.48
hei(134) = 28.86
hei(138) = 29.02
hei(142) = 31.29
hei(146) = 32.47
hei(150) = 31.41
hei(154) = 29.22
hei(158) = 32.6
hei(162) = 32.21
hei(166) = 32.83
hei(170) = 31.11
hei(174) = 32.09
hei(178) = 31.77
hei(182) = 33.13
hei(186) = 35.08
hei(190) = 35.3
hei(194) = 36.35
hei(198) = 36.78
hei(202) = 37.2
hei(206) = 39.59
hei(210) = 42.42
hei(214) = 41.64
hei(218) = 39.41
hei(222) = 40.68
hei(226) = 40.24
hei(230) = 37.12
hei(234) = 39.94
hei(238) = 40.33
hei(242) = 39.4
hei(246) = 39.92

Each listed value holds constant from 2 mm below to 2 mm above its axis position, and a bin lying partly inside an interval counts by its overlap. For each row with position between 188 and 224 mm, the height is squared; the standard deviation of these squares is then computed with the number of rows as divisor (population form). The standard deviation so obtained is 184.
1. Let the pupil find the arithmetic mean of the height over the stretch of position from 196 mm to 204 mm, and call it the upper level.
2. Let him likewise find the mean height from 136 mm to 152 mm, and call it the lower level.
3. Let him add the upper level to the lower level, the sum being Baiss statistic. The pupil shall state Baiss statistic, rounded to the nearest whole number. 68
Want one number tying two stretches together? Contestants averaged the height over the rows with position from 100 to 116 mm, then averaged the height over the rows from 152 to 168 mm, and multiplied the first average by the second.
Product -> 959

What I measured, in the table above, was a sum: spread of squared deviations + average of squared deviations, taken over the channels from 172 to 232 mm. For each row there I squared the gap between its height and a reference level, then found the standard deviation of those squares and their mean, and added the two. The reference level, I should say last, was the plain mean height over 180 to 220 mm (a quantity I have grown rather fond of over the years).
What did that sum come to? 22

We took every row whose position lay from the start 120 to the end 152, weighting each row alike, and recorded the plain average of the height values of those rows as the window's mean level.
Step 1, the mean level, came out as 29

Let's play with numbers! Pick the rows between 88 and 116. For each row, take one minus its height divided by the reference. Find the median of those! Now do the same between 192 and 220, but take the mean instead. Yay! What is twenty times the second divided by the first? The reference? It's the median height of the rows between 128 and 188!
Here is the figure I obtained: -107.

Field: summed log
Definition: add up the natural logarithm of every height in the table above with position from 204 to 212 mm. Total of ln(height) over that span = 7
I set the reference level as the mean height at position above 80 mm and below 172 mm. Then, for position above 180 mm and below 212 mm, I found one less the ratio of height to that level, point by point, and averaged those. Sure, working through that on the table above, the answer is -0.23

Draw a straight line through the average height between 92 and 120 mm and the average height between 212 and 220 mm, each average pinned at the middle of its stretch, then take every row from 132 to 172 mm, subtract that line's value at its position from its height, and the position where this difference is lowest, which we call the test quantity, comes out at 154 mm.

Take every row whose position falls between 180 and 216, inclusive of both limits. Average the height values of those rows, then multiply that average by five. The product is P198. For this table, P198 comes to 187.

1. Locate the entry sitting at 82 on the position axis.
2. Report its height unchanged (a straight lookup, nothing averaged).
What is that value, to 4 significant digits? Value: 27.92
